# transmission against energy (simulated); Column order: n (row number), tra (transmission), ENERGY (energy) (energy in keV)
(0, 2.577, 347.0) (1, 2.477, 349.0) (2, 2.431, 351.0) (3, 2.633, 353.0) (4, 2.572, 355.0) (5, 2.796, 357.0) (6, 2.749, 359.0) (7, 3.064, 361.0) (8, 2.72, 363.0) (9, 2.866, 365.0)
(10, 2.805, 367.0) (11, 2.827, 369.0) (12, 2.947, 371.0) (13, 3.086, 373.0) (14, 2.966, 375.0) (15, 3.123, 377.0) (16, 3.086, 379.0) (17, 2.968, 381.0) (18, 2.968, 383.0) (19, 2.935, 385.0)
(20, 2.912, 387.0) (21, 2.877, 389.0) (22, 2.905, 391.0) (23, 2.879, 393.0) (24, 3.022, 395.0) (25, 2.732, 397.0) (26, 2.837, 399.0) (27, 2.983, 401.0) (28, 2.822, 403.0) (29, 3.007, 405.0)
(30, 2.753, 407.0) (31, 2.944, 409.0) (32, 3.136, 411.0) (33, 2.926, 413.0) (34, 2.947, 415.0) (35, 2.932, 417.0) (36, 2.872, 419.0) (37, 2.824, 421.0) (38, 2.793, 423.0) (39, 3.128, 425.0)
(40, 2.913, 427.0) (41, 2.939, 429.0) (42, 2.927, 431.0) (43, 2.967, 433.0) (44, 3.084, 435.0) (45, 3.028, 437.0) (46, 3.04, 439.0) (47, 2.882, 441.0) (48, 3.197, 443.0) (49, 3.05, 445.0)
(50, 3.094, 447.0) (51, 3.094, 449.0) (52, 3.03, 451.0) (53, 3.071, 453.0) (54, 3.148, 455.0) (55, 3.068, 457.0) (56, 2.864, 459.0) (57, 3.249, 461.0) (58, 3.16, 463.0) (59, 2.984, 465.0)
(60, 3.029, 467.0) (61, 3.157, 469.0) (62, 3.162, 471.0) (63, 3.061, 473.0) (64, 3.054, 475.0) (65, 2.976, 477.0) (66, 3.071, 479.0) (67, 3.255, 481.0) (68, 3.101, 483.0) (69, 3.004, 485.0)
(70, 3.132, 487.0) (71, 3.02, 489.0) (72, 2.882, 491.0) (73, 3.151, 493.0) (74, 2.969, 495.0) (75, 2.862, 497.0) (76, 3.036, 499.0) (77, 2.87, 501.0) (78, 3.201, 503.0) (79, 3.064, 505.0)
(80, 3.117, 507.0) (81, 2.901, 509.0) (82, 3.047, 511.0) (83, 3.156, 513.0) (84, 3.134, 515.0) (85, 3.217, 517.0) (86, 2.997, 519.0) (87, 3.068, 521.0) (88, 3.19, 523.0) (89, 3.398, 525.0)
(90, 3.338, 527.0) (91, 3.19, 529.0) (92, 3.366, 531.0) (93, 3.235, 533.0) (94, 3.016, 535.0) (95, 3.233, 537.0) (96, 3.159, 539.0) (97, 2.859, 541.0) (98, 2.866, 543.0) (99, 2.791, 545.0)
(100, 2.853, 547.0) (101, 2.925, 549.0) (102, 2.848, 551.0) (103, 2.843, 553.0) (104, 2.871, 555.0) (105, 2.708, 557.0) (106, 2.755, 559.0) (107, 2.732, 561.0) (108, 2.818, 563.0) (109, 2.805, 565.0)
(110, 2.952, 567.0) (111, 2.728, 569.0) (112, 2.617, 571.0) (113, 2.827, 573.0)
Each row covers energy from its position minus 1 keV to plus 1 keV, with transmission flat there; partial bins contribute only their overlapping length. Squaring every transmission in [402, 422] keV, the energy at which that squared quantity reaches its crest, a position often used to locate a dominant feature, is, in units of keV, 411.0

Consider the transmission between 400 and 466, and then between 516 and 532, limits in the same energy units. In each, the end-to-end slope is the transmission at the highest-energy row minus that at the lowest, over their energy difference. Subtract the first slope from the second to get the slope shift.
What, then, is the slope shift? 0.011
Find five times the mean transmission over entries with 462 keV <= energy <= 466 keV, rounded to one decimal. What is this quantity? 15.4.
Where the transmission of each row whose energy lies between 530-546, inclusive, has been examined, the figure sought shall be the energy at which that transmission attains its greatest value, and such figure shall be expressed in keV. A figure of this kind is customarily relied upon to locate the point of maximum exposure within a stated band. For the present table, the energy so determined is 531.0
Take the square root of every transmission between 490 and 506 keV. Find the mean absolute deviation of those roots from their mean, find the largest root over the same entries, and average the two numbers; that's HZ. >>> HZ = 0.910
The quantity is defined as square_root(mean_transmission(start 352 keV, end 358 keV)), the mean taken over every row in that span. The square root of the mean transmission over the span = 1.63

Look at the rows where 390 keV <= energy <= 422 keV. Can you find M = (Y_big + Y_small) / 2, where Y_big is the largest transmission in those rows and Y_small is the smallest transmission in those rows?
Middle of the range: 2.93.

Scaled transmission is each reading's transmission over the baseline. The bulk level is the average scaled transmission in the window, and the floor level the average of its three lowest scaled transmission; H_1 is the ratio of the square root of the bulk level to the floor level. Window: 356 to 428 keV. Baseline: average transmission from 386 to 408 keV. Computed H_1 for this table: 1.06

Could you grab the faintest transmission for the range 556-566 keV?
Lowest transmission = 2.708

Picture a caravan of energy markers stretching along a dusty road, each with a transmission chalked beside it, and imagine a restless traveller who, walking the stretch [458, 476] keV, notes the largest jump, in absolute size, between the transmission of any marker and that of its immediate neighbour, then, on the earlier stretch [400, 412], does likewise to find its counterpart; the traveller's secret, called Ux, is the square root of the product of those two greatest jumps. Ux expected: 0.31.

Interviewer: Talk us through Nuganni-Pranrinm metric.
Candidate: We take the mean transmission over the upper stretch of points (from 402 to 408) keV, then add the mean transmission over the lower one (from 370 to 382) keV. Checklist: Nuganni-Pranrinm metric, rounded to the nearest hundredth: 5.89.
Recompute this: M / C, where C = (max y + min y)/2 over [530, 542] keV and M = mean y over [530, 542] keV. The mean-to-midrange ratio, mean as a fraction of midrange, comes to 1.01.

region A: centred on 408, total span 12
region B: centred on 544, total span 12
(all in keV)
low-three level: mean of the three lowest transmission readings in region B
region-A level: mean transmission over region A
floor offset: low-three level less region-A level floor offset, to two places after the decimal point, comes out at -0.10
